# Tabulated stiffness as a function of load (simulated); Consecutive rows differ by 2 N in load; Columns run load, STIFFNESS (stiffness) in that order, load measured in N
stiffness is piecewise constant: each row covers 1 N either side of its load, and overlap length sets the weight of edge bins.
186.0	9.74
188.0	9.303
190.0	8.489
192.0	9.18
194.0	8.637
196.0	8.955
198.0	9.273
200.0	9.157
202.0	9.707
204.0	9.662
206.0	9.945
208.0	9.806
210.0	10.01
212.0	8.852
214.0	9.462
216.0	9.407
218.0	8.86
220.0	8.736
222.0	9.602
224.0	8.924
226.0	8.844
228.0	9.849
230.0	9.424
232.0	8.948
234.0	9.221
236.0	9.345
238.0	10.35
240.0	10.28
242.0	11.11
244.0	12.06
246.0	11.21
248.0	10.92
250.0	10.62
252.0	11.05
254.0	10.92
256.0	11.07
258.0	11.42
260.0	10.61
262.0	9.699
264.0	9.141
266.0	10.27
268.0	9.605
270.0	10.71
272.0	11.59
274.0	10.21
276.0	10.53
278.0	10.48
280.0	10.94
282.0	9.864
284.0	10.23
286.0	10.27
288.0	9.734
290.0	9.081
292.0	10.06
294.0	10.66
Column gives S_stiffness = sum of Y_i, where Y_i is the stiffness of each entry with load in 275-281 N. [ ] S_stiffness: 32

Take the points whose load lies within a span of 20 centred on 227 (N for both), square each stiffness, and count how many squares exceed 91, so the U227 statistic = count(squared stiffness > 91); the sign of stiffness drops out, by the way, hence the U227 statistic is 2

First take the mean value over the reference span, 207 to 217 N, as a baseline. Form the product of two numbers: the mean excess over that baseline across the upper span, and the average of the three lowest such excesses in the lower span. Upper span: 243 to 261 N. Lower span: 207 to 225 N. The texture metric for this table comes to -1.1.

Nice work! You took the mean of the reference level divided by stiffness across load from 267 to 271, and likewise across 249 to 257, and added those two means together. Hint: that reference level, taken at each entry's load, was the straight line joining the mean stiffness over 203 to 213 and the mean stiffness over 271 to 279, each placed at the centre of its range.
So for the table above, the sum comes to 2.00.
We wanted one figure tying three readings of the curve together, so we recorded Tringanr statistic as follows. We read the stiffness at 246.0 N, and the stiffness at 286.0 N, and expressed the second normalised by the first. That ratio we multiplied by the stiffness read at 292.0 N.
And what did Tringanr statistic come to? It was 9.2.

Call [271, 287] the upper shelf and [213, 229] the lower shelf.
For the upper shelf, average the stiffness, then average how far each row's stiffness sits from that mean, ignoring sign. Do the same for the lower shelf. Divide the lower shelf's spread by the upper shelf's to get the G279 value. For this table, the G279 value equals 1.0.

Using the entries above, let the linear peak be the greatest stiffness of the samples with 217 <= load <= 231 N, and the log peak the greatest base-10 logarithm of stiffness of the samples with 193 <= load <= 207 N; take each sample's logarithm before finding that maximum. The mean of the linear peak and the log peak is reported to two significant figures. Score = 5.4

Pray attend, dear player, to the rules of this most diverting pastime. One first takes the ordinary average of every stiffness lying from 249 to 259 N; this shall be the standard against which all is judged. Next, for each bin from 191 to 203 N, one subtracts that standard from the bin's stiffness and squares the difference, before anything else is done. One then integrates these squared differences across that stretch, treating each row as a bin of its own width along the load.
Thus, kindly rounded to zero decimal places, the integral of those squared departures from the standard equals 43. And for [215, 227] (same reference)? 47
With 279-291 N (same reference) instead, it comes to 16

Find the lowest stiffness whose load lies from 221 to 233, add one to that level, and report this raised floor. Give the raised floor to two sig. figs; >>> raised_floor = 9.8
